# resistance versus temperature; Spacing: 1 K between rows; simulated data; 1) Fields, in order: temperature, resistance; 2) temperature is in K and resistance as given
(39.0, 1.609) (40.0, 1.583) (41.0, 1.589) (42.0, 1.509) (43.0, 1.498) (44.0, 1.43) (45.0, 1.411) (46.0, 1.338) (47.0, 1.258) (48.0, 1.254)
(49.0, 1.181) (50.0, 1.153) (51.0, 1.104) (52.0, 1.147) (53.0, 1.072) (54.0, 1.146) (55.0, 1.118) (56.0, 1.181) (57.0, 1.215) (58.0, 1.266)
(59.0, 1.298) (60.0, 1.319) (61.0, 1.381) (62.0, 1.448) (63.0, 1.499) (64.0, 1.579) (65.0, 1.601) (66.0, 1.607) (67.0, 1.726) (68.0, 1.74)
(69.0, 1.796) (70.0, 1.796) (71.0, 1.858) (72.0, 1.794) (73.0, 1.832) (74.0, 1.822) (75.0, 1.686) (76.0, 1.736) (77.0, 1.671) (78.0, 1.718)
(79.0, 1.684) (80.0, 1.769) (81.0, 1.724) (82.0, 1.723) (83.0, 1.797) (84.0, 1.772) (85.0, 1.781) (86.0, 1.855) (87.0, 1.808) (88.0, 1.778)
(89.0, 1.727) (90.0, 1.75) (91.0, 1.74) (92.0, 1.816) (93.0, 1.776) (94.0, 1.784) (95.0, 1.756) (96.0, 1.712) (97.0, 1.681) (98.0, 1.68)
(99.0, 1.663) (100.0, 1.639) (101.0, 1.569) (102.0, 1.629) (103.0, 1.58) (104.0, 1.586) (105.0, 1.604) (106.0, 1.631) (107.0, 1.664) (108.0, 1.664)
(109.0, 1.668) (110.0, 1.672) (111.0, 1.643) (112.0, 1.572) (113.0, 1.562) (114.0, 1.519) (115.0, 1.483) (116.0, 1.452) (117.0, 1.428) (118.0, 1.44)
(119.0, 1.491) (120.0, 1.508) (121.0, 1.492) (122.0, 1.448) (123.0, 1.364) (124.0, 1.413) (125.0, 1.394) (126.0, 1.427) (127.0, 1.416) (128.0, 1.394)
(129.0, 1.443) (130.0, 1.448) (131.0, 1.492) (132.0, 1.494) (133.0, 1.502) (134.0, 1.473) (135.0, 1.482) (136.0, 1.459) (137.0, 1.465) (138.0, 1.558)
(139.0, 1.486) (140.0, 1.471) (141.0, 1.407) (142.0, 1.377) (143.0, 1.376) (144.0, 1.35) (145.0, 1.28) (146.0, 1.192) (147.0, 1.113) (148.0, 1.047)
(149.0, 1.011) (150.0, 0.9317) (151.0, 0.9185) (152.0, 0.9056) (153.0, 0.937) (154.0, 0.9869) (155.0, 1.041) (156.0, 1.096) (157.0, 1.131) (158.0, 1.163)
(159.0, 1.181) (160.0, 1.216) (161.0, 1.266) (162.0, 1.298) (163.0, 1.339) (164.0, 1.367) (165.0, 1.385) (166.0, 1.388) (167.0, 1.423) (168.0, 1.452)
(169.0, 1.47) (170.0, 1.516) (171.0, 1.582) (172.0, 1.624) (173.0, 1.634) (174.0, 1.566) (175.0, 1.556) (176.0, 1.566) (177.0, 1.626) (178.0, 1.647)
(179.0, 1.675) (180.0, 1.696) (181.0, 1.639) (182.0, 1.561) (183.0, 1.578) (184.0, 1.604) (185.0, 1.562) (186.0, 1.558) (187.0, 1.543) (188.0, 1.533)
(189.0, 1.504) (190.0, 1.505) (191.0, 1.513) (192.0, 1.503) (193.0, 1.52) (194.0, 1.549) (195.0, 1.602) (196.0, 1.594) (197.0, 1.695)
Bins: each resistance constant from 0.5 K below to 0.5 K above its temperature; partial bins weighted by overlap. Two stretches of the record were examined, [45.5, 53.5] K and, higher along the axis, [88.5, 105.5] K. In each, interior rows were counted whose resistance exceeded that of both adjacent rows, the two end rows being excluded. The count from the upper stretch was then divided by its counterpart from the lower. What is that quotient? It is 4.0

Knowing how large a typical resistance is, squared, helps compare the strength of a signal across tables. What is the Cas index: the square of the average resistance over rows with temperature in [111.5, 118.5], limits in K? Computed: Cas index 2.23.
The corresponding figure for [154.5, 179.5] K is 1.98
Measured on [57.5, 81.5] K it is 2.69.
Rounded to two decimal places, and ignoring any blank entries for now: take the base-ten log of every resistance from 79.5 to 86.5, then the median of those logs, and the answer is 0.25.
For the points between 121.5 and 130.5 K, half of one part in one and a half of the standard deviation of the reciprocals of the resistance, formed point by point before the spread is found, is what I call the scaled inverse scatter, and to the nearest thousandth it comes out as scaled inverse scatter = 0.005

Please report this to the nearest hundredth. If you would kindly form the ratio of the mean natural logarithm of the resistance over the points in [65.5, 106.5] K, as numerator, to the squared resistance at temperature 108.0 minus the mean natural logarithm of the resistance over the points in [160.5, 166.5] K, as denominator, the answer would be 0.22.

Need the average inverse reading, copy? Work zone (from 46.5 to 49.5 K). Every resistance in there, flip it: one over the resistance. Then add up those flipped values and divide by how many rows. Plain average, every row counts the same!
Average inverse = 0.813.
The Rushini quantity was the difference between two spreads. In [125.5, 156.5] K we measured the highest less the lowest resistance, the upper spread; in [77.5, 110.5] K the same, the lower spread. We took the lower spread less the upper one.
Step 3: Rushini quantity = -0.37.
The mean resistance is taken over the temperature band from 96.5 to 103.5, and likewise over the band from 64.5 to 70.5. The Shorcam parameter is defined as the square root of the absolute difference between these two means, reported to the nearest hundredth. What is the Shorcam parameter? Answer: 0.28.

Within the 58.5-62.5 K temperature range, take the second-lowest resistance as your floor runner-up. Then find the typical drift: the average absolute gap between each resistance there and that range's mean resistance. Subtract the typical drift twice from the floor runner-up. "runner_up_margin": 1.21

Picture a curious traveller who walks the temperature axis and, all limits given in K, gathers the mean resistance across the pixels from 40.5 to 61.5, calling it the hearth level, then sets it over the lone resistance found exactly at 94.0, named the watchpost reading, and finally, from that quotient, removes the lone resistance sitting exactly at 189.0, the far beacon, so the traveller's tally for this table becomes -0.8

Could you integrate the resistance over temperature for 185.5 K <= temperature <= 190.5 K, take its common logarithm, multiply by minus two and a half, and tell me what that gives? -2.21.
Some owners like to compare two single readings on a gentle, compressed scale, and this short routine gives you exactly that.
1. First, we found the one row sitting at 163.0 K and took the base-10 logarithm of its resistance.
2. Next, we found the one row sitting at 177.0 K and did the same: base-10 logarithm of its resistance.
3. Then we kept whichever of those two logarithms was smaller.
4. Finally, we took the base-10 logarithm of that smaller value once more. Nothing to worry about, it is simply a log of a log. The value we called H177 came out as -0.90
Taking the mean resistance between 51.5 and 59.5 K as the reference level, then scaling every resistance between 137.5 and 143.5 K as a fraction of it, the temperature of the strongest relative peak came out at 138.0 K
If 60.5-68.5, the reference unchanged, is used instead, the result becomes 68.0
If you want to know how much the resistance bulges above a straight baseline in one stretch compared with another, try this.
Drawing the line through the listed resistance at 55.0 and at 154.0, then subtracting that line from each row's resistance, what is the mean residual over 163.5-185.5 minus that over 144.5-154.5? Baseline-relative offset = 0.6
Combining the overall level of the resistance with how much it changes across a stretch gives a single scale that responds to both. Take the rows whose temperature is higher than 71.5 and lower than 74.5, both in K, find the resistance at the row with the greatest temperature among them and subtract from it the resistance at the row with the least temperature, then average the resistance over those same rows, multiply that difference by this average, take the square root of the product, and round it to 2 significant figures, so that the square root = 0.23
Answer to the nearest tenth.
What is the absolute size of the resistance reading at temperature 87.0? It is 1.8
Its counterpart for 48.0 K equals 1.3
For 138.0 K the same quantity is 1.6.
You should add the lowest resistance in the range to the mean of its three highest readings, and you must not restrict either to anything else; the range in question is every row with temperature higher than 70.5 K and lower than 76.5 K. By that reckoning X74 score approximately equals 3.52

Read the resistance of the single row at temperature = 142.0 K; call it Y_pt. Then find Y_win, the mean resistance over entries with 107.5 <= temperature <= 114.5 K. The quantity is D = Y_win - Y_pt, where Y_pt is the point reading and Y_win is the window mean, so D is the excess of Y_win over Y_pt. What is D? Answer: 0.2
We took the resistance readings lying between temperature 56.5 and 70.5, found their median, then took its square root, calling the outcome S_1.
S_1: 1.24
